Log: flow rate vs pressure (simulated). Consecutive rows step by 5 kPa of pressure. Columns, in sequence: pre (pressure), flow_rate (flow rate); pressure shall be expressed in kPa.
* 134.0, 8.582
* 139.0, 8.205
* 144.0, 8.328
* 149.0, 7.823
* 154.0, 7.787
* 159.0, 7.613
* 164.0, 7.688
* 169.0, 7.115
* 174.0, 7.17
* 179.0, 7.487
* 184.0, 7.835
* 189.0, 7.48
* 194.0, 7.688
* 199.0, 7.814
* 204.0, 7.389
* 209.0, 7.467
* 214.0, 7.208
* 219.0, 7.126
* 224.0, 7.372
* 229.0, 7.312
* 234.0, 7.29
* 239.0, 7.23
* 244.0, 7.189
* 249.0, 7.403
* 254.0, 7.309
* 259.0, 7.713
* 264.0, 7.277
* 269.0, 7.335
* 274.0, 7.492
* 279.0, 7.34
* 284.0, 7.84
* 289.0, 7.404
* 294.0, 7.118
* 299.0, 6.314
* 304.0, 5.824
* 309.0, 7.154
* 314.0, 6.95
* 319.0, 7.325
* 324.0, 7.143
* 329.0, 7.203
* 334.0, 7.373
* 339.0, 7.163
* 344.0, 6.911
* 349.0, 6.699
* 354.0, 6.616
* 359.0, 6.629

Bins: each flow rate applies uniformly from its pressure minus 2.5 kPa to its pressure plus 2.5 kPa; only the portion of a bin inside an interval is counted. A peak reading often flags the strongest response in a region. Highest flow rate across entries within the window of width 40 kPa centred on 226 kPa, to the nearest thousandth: 7.467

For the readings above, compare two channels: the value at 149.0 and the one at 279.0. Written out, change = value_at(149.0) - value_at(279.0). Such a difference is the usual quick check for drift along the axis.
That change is 0.48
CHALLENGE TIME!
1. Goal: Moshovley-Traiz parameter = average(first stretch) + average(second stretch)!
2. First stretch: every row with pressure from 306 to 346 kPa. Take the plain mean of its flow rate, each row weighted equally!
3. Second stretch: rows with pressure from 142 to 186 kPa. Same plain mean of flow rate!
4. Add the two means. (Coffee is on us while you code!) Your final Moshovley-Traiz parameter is 14.8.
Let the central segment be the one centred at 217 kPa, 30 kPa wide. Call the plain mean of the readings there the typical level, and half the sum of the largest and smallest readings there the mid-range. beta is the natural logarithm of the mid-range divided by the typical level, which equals -0.002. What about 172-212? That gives -0.005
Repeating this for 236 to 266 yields 0.013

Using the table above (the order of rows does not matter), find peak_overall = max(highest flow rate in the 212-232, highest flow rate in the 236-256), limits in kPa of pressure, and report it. 7.40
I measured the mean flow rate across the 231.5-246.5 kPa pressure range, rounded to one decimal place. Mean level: 7.2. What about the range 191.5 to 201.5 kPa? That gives 7.8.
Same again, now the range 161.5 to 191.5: 7.5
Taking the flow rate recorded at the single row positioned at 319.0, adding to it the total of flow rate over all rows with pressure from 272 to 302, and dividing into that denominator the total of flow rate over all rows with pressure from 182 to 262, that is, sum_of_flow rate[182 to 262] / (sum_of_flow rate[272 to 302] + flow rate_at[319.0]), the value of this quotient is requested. 2.3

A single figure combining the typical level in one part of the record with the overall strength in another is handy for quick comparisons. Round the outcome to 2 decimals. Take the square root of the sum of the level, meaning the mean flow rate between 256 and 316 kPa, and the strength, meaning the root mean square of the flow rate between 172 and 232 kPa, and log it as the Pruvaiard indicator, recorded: 3.82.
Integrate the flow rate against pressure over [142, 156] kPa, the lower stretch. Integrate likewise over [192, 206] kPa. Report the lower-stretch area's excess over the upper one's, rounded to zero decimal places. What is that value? 5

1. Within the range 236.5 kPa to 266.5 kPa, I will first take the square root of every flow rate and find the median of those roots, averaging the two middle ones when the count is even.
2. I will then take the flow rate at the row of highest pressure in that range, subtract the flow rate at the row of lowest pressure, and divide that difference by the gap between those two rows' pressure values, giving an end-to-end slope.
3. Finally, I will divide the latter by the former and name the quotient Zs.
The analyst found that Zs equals 0.00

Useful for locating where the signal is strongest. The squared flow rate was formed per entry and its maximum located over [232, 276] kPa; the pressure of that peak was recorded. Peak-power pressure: 259.0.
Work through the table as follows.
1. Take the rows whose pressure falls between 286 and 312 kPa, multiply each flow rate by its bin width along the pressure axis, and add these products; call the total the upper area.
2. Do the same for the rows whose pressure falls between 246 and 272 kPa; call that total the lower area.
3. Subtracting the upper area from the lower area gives 16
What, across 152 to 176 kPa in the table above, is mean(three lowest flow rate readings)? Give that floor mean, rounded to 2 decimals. 7.30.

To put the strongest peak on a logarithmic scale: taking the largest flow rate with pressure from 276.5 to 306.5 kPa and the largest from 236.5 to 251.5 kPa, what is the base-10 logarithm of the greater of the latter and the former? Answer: 0.8943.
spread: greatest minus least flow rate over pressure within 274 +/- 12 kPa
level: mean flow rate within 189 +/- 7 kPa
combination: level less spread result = 7.10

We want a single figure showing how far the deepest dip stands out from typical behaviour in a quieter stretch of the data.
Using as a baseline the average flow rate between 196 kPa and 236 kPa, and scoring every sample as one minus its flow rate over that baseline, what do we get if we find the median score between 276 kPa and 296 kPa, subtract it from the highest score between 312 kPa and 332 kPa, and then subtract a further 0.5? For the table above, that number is -0.443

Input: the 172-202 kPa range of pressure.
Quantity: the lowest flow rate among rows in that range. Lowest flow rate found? 7.17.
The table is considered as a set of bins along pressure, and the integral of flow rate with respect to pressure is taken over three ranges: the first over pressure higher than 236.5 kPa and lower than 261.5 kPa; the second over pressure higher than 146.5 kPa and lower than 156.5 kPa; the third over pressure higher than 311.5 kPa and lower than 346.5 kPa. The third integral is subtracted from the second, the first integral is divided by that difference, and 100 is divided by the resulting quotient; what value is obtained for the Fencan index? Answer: -94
